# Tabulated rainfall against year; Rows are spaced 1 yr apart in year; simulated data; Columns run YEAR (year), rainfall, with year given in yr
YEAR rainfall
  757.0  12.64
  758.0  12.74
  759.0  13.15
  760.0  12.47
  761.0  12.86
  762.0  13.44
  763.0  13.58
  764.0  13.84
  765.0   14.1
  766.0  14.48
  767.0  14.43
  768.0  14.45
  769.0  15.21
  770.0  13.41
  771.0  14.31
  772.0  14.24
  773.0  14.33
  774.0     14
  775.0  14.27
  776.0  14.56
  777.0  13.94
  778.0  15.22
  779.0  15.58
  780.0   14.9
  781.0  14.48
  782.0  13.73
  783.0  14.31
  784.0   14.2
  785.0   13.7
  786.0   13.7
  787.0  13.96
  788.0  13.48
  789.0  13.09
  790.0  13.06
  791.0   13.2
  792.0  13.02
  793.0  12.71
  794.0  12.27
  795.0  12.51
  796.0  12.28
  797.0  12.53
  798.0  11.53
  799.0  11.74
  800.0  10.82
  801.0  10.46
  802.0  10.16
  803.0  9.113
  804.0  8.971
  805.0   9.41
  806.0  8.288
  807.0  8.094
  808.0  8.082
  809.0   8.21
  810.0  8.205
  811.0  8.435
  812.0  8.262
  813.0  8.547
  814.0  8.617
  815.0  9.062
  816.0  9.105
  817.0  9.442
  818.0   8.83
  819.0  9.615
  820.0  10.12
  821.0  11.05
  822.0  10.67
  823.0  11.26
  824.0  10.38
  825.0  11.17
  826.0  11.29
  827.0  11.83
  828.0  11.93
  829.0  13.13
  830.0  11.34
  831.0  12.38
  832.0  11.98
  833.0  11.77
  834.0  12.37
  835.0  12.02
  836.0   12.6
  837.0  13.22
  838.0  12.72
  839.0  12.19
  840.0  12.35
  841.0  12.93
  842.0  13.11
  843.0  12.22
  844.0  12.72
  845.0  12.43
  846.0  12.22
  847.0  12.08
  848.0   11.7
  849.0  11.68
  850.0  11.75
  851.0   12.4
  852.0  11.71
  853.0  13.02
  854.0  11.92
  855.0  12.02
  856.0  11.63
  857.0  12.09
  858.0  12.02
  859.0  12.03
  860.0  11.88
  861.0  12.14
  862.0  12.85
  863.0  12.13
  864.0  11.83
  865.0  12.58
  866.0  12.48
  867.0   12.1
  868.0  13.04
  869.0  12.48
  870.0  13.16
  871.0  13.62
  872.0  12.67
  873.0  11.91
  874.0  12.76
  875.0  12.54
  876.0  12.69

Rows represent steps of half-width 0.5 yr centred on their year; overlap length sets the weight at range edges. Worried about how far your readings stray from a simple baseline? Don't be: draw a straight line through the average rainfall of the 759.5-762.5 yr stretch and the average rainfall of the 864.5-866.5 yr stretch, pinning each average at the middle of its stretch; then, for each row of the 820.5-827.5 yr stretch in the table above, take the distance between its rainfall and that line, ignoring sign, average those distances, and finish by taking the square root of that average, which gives 1.26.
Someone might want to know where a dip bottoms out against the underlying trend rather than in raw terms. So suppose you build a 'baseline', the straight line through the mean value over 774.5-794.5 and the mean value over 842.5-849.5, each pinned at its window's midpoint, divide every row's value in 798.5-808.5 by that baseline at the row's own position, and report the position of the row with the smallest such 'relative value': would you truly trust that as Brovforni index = 807.0 yr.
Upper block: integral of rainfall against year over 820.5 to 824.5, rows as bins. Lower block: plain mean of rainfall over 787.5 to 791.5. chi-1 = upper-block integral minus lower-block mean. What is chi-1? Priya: 30.2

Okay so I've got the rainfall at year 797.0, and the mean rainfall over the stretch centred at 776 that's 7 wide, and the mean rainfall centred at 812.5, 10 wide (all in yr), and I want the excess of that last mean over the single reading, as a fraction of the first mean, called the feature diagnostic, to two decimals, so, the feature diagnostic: -0.27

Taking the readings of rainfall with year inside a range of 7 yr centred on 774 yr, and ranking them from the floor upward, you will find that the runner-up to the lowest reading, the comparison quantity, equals 14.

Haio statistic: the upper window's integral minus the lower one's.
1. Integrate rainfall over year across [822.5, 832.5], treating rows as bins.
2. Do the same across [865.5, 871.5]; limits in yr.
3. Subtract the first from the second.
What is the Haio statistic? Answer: -40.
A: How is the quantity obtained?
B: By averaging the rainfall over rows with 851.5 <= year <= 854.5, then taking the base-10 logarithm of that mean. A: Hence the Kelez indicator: 1.09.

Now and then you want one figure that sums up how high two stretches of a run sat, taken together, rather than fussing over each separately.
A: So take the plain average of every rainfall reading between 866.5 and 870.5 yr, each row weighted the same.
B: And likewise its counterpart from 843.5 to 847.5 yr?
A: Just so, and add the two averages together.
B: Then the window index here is 25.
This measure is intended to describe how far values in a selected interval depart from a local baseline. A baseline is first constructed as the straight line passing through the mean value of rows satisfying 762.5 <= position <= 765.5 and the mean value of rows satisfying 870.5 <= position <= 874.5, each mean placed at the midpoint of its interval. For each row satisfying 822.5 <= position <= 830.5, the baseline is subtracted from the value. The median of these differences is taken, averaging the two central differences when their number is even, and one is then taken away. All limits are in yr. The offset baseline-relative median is -2.9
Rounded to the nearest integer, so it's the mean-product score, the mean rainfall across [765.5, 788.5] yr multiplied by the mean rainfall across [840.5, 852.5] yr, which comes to 175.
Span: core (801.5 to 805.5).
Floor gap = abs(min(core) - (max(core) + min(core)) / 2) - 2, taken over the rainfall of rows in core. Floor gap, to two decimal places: -1.41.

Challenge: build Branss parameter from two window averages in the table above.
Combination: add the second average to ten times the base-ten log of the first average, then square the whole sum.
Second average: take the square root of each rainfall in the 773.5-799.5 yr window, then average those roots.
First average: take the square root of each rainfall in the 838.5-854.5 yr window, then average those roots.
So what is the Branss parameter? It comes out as 83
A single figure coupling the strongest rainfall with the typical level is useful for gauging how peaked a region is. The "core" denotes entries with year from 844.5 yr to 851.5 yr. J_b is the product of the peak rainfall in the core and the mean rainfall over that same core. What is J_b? 150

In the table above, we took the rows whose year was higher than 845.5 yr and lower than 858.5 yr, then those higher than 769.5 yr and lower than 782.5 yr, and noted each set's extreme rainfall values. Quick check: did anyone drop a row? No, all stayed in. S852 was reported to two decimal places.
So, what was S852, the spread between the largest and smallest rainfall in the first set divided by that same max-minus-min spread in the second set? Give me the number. 0.64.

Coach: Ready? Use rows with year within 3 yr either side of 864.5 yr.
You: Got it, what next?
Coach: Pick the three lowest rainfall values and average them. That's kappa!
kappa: 12.0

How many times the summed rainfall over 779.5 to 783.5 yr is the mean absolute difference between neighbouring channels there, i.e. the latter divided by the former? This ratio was 0.010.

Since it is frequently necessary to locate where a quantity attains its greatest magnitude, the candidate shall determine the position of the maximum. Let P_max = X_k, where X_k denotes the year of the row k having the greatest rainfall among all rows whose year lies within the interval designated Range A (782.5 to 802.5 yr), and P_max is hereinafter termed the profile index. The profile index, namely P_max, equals 783.0 yr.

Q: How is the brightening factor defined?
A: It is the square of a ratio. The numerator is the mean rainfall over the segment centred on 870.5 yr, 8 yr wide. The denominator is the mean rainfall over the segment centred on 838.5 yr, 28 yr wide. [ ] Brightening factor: 1.09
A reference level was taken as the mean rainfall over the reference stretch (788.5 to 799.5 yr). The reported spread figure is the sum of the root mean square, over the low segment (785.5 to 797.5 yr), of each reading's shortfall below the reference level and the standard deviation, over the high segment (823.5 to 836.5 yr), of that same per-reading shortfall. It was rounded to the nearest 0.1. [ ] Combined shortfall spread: 1.4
